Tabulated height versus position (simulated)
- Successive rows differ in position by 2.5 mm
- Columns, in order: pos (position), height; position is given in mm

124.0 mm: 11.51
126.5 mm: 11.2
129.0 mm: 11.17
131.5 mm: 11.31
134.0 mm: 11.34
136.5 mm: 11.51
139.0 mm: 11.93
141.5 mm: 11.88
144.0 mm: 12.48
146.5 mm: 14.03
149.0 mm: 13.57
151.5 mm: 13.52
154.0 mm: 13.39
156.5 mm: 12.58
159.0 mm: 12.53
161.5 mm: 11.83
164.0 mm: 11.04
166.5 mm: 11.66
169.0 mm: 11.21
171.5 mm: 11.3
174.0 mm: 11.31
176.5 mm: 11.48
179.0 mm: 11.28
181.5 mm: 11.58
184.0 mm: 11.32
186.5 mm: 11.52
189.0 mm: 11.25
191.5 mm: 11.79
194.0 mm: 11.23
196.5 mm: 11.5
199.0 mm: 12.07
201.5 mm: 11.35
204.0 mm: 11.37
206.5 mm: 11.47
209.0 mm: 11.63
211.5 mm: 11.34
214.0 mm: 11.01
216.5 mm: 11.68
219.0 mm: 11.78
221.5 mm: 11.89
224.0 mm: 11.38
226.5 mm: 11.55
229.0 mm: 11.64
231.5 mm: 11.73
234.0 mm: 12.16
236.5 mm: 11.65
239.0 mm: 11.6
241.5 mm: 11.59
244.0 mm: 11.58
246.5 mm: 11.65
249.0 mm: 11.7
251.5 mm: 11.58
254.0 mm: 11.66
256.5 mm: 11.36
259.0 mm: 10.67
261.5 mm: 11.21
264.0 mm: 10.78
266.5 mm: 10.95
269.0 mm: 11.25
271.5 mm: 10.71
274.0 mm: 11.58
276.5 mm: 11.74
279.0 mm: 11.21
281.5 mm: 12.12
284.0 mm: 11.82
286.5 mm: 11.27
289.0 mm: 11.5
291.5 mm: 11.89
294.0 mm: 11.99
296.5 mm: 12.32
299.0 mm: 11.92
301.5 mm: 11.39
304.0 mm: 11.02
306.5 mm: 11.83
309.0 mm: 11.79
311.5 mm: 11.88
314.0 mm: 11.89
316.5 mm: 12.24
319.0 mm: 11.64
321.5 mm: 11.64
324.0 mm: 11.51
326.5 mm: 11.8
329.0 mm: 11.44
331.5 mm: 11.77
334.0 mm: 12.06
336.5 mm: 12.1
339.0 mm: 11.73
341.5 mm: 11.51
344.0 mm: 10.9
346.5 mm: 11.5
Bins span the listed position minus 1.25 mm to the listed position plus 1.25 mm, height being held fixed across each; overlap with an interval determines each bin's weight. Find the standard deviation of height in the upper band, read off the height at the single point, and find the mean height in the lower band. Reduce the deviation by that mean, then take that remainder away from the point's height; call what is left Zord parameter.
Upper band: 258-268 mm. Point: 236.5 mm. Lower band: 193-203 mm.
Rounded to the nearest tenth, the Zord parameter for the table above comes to 23.0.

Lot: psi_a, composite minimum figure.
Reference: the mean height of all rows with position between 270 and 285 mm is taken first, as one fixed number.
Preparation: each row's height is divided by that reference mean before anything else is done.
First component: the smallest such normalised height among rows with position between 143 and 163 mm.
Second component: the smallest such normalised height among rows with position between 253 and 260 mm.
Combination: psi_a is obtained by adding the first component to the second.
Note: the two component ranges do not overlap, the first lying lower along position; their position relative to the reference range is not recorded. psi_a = 1.95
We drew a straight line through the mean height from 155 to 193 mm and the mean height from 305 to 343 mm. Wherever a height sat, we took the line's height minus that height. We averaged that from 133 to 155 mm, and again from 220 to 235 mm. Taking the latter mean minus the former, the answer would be 1.0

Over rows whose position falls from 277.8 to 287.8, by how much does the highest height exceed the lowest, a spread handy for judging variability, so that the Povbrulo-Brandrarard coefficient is 0.91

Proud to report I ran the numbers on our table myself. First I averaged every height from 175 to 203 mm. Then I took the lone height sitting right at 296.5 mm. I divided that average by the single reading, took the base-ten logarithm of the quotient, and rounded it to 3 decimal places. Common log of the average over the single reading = -0.030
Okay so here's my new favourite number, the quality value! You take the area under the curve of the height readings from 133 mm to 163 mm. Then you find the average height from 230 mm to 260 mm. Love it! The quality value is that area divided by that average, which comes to 32.5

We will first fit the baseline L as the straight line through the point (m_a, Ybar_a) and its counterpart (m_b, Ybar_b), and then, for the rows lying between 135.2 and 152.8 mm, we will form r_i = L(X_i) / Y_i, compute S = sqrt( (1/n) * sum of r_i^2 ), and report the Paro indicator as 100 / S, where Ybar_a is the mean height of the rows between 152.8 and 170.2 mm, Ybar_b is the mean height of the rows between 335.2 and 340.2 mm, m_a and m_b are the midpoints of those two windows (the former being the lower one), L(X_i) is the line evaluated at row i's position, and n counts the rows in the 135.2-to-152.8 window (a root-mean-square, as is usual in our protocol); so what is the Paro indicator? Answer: 104.6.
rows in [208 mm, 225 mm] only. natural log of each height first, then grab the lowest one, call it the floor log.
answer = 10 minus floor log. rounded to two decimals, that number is 7.60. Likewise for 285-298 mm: 7.58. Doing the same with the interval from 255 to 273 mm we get 7.63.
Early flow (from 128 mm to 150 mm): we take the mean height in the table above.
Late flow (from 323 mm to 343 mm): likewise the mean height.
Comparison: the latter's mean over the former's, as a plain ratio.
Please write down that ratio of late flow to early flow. 0.97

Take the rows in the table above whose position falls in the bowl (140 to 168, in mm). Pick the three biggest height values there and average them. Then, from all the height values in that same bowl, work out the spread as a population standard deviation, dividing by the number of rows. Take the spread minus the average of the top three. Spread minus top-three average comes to -12.8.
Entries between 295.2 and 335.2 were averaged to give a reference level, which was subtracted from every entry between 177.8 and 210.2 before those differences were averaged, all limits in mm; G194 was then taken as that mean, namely -0.27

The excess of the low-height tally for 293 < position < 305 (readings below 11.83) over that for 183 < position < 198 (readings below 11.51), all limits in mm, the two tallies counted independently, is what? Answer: -2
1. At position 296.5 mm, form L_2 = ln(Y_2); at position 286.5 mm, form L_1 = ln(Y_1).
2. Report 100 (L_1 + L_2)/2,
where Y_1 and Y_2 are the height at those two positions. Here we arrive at 247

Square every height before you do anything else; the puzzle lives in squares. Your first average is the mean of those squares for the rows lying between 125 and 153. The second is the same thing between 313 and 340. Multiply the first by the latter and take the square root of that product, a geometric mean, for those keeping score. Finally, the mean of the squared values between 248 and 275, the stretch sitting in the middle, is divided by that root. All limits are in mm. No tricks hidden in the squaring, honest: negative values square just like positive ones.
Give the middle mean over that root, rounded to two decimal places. 0.87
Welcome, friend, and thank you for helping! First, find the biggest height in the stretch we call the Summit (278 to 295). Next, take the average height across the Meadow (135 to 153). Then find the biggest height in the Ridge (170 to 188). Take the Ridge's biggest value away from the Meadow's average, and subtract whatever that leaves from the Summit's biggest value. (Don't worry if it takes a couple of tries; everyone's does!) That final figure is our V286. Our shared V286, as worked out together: 11.0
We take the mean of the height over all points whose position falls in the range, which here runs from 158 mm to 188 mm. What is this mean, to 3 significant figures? 11.5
